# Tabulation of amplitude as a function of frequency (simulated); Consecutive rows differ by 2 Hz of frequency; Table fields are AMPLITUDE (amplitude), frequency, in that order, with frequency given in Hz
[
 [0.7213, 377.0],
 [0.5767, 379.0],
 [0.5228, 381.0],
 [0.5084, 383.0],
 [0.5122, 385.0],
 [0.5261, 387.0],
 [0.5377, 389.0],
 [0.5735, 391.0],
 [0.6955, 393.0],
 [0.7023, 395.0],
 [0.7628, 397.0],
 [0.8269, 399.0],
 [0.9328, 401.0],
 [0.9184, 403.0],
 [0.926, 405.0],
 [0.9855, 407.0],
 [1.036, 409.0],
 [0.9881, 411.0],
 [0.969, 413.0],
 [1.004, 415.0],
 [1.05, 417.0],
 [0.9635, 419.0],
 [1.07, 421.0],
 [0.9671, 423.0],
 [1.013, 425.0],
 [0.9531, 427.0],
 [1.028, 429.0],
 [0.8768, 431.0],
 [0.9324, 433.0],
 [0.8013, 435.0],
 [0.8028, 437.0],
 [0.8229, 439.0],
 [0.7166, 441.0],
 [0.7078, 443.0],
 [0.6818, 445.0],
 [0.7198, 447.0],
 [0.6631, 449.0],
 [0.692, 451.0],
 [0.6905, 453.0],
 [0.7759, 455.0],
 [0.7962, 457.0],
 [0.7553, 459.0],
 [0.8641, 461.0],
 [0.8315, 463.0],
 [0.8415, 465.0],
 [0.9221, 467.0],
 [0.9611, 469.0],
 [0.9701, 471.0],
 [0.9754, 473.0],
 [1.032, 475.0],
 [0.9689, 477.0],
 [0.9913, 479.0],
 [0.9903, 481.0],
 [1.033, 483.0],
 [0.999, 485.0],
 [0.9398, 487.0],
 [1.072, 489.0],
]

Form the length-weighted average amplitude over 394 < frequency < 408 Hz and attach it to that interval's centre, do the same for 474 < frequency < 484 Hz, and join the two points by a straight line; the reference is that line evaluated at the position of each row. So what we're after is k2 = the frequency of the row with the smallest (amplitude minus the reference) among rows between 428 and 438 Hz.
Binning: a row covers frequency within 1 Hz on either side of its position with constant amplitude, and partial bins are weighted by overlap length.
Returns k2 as 437.0 Hz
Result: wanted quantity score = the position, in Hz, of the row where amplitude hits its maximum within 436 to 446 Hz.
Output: 439.0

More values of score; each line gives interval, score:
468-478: 475.0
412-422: 421.0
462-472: 471.0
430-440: 433.0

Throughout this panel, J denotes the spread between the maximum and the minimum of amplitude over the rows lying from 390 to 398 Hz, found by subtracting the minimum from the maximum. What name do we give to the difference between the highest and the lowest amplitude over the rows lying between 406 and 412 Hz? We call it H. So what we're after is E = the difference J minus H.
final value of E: 0.14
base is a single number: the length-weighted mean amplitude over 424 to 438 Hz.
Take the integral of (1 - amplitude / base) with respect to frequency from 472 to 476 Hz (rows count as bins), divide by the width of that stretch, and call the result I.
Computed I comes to -0.10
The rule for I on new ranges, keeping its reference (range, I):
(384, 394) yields 0.38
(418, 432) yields -0.07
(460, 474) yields 0.01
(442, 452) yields 0.24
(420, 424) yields -0.11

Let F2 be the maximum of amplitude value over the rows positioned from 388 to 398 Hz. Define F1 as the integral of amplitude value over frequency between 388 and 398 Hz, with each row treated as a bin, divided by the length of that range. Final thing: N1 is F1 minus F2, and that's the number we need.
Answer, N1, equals -0.11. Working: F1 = 0.65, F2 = 0.7628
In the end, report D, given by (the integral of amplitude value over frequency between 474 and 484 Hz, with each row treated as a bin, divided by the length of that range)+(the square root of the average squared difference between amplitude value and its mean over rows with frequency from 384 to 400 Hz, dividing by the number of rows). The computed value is 1.12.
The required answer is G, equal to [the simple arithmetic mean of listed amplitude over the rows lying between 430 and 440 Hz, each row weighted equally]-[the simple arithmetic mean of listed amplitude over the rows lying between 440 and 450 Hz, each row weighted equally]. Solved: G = 0.15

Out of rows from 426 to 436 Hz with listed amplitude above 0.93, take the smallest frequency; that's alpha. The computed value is 427.0 Hz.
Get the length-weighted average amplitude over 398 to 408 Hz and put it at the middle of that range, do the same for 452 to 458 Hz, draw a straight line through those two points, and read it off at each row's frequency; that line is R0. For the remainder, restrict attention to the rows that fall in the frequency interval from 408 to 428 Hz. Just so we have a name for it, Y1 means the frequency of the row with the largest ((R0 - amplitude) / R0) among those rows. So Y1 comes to 413.0 Hz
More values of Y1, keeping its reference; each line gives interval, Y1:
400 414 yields 403.0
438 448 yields 445.0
